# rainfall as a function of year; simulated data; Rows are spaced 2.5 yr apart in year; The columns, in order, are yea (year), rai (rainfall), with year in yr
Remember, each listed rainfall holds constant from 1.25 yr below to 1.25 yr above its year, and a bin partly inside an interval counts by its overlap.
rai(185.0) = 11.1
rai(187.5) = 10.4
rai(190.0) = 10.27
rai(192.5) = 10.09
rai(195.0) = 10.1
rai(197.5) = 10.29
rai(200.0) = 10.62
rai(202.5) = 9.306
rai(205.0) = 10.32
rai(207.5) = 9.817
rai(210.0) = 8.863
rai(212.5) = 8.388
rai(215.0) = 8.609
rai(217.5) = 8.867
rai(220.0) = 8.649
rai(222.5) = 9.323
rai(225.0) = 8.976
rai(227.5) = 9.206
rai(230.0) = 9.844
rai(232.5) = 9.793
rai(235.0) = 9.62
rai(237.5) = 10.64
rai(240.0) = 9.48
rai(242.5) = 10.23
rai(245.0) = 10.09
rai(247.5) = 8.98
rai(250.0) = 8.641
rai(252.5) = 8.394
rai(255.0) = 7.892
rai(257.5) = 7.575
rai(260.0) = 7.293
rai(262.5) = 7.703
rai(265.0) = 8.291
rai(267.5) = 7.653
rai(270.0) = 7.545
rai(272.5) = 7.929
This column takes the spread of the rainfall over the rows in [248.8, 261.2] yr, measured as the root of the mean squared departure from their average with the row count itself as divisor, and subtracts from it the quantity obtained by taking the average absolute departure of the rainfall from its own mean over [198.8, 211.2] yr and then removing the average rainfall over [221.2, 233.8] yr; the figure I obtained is 9.4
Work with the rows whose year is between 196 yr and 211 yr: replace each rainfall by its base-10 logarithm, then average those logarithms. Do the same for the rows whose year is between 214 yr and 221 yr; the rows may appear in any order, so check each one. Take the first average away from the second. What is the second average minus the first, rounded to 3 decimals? -0.054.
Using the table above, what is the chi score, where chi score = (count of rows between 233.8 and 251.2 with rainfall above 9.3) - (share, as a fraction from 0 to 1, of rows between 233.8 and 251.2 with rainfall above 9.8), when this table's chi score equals 5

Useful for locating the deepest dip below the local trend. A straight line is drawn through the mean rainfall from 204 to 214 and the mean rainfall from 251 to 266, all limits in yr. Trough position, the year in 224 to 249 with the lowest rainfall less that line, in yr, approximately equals 225.0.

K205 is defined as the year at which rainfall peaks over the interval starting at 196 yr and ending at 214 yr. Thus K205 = 200.0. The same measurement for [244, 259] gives 245.0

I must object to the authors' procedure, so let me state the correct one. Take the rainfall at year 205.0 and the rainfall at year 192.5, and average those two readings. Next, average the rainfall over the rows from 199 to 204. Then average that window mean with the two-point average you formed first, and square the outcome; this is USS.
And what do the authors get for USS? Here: 102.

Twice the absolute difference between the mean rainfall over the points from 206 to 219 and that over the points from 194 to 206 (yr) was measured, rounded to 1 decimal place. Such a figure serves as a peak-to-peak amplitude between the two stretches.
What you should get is 2.4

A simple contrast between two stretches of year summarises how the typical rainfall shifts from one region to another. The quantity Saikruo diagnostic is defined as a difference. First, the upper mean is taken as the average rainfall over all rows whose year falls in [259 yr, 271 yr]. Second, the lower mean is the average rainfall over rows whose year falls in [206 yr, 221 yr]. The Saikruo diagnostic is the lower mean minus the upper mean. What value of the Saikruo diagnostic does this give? 1.2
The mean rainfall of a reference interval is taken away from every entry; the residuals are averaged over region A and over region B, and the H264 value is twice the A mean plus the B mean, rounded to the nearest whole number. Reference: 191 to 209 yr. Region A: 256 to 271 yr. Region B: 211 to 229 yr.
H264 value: -6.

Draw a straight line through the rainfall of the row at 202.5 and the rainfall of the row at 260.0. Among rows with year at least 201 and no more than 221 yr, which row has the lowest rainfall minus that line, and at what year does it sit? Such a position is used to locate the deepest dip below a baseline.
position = 212.5 yr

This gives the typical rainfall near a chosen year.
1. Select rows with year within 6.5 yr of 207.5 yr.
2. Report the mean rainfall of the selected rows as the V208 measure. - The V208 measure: 9.3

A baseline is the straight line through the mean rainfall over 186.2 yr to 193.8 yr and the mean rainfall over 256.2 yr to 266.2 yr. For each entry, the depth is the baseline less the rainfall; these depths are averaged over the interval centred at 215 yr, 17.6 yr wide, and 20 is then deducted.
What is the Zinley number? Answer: -19.6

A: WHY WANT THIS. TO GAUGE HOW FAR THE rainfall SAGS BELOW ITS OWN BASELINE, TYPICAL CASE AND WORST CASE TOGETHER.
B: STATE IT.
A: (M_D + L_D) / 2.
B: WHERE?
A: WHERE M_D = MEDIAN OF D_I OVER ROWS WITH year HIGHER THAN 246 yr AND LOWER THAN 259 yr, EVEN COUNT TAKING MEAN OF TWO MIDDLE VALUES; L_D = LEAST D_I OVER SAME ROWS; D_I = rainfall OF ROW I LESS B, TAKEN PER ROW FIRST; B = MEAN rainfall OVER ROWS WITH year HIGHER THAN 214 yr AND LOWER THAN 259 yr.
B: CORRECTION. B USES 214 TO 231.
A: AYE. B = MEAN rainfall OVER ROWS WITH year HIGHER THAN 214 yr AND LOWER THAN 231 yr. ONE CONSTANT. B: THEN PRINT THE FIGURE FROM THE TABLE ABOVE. -1.1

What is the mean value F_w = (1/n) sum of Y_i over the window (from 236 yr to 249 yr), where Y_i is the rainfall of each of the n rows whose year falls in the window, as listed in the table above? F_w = 9.9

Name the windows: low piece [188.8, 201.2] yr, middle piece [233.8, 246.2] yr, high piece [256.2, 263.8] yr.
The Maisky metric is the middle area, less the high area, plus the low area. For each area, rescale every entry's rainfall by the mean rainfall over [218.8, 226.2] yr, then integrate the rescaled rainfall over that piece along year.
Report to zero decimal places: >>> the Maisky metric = 22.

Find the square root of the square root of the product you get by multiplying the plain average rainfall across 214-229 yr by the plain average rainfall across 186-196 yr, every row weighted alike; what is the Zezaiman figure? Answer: 3.09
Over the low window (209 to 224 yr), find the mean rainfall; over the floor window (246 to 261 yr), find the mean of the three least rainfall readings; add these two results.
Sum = 16.4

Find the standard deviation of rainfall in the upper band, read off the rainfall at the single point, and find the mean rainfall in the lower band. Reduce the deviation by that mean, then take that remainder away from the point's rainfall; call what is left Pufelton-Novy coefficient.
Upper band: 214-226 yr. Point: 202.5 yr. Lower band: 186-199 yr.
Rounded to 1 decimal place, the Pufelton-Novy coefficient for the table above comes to 19.3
